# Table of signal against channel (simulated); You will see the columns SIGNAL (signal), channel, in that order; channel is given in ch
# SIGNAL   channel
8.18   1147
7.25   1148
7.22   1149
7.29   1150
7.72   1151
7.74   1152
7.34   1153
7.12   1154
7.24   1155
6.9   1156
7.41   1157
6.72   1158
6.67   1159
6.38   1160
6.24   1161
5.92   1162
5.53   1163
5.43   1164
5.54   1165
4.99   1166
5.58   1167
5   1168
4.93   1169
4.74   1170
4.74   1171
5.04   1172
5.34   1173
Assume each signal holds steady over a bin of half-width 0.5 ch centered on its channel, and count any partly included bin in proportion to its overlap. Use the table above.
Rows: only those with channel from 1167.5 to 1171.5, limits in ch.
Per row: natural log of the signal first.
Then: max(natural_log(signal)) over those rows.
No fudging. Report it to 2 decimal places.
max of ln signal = 1.61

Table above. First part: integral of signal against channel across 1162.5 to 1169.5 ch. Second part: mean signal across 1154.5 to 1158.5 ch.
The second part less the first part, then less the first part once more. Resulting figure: -67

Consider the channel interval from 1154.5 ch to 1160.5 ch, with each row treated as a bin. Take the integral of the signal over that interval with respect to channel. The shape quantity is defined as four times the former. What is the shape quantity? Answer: 165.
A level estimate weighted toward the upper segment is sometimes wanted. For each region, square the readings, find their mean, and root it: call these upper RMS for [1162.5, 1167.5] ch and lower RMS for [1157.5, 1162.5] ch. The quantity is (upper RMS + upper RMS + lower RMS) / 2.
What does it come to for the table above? 8.6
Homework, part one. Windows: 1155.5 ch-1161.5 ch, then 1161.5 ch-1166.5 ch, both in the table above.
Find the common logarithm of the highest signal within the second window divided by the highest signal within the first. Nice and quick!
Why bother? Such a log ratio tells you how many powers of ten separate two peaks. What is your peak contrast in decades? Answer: -0.10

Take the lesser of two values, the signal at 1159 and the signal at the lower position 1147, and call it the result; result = 6.7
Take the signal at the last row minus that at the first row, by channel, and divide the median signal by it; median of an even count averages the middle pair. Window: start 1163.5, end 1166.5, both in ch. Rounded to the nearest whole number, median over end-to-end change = -12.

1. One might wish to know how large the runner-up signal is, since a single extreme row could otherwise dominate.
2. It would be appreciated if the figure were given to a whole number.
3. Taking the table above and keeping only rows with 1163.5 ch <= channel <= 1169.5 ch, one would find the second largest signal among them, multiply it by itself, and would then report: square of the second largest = 31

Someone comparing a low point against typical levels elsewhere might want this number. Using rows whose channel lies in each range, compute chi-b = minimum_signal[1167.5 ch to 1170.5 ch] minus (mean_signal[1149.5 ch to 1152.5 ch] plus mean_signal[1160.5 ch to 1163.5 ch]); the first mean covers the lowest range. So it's -8.74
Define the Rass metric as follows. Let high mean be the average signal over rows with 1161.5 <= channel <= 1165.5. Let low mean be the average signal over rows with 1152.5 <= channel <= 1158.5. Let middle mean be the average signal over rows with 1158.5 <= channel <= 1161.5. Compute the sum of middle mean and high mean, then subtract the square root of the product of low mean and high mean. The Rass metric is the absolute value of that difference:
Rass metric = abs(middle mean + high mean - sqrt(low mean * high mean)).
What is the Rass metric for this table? 5.7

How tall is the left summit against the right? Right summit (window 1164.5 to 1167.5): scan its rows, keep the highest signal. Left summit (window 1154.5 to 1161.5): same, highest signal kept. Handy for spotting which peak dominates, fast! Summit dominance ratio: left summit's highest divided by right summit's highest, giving 1.33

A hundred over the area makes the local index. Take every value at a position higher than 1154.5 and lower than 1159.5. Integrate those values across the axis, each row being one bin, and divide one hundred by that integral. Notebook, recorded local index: 2.9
